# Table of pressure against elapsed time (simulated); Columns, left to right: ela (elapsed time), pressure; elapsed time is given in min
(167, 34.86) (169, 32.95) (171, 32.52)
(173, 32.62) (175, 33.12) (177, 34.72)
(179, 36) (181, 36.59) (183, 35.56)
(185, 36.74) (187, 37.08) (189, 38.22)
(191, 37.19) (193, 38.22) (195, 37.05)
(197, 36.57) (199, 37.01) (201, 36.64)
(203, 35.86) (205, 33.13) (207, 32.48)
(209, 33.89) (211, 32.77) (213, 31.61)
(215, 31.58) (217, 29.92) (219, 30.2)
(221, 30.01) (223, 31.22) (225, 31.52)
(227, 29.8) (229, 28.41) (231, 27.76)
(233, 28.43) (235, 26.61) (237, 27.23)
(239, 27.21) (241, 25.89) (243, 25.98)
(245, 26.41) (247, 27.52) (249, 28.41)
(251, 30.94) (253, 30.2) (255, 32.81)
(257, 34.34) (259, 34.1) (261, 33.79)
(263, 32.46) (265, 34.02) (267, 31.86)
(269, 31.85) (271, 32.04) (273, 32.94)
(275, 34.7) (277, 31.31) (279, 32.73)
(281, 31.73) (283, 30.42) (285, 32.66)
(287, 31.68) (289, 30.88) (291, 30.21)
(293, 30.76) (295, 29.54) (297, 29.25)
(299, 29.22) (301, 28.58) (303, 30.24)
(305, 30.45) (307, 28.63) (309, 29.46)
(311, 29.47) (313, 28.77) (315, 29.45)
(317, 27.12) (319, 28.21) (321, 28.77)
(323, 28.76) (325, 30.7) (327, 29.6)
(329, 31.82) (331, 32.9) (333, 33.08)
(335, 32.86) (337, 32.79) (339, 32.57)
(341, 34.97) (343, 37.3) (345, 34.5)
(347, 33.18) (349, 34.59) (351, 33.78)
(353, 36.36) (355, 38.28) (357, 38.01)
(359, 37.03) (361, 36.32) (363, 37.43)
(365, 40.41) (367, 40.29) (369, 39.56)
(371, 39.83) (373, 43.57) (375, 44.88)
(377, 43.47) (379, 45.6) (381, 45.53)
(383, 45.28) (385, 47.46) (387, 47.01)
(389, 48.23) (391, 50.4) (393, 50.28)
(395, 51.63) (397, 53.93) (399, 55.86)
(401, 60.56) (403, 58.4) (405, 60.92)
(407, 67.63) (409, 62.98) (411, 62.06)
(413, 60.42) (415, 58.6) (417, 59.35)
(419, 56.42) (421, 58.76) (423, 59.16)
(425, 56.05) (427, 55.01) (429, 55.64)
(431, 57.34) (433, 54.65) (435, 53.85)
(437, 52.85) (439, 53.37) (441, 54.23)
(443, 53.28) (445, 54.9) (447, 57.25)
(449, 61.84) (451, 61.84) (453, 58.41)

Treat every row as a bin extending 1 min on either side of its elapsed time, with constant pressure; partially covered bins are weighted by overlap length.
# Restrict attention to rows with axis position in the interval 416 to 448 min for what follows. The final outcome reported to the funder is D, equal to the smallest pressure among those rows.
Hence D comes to 52.85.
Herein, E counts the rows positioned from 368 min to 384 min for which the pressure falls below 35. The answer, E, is 0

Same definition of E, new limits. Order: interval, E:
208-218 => 5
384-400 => 0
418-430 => 0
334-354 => 8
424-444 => 0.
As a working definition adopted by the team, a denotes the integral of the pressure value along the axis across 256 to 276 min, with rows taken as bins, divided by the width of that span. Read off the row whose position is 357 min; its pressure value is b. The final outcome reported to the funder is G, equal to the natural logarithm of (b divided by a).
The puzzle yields 0.1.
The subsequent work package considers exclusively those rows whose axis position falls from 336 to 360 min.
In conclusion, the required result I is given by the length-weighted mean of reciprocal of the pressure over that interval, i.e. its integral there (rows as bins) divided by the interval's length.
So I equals 0.0284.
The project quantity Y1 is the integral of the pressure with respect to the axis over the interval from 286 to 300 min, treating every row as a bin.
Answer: 423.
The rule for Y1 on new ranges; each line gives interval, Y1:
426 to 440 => 765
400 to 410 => 621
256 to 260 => 137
